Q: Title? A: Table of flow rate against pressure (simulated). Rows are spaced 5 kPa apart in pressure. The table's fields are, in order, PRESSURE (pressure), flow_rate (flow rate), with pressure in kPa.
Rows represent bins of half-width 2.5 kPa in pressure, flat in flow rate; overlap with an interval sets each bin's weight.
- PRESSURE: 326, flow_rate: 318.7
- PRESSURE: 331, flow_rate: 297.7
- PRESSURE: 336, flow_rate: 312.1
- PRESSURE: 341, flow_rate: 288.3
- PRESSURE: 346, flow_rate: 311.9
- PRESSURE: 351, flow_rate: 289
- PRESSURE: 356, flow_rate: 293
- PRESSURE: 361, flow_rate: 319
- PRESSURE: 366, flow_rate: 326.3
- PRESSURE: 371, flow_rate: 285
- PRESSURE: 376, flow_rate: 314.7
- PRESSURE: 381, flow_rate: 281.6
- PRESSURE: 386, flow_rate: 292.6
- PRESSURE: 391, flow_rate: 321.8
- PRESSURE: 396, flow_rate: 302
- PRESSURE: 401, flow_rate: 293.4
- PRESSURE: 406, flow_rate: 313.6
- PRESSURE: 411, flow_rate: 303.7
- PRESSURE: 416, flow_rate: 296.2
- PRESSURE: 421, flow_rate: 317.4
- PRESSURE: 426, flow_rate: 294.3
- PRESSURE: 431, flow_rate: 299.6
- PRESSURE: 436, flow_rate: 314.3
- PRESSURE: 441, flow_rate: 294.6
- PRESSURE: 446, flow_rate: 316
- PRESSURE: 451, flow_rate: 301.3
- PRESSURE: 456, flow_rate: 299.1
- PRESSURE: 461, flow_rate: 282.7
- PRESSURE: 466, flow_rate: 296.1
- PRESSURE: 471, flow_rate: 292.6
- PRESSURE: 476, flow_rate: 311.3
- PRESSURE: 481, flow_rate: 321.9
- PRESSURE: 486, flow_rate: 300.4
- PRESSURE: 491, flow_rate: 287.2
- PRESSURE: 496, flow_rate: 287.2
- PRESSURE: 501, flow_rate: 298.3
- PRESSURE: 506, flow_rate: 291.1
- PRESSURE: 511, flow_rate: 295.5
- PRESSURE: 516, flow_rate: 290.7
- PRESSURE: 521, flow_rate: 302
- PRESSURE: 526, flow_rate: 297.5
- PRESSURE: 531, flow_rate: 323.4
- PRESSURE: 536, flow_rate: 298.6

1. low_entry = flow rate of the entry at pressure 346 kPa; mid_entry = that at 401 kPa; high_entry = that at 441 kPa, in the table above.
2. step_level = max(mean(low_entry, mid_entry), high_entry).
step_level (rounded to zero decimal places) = 303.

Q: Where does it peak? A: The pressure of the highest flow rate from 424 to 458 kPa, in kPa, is 446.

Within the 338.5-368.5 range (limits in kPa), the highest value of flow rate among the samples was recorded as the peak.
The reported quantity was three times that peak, 979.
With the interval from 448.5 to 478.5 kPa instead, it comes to 934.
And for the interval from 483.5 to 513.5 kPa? 901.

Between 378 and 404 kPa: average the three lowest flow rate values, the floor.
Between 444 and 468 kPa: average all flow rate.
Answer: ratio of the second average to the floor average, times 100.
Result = 103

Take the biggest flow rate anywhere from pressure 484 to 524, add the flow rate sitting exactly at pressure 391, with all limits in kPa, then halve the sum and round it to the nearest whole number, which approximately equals 312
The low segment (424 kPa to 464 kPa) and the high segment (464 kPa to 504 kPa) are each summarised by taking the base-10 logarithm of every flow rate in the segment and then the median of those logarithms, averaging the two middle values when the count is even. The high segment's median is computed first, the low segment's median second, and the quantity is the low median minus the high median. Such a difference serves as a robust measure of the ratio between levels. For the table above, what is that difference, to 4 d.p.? 0.0031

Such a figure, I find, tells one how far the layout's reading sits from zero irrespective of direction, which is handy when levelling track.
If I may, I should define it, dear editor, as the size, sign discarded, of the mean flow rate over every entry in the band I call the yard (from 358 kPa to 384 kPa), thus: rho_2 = 305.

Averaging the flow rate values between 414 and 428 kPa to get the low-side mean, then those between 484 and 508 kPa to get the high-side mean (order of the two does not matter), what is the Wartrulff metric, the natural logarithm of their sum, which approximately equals 6.39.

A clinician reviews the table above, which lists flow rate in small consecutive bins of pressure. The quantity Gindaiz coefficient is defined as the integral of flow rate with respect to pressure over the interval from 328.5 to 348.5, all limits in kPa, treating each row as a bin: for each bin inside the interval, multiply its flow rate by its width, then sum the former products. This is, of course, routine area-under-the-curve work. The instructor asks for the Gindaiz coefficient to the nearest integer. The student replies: 6050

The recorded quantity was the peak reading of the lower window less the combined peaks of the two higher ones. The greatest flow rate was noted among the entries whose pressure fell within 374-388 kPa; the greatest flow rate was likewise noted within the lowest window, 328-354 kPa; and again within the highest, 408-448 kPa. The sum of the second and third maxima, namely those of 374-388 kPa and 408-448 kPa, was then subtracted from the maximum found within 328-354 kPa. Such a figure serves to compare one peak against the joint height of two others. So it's -320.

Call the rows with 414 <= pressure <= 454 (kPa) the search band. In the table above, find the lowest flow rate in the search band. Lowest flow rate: 294.3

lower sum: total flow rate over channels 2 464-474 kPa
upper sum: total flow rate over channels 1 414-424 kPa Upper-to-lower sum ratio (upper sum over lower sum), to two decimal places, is 1.04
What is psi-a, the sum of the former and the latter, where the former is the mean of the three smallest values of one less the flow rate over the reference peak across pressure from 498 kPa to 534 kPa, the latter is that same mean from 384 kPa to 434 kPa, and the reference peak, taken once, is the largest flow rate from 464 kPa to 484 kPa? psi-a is 0.057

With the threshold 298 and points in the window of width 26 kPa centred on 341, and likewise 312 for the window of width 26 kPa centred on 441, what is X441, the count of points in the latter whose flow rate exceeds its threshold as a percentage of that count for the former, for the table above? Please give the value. 100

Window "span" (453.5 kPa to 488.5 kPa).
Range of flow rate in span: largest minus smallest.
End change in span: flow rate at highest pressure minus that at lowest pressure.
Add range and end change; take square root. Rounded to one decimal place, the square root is 6.4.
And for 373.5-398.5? 5.2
